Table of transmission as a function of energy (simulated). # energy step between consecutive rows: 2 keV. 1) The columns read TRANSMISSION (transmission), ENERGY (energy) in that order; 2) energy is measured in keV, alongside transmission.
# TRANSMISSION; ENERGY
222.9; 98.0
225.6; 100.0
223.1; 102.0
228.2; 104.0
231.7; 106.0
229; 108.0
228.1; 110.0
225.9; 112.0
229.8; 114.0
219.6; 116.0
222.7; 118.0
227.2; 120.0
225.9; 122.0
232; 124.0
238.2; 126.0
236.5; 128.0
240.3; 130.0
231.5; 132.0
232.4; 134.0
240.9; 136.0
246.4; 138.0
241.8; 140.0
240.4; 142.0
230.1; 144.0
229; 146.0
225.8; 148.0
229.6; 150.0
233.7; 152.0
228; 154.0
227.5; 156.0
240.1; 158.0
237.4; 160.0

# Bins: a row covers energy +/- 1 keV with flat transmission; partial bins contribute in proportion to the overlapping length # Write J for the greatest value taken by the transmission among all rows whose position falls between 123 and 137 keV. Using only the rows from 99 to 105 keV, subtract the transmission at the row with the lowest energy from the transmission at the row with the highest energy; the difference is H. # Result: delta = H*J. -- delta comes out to 626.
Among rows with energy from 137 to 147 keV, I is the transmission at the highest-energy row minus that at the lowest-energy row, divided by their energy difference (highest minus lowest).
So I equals -2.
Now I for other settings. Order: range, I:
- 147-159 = 1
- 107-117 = -1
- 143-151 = 0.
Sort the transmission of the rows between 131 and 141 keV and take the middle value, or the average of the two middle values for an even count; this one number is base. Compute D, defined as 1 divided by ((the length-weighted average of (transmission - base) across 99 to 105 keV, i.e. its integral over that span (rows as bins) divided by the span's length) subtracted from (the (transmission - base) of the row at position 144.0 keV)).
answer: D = 0.2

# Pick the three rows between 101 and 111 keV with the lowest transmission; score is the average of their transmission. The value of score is 226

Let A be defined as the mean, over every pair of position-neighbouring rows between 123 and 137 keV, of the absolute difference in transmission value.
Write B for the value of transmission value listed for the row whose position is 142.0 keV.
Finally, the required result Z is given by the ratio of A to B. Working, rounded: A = 5.0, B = 240.4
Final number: 0.021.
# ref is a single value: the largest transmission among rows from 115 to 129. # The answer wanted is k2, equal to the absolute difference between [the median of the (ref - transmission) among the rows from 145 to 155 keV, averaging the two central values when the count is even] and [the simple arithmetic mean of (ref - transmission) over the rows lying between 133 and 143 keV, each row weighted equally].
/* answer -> 11.4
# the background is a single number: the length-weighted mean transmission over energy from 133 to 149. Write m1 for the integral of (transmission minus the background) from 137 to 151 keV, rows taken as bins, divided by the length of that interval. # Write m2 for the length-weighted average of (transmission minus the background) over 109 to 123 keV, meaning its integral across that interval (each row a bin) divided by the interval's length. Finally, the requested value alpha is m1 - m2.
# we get 9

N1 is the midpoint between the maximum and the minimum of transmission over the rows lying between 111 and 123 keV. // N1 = 225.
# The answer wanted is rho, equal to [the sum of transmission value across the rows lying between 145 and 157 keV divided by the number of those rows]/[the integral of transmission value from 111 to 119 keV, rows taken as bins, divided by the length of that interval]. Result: 1.02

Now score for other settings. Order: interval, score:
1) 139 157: 227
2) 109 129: 223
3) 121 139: 230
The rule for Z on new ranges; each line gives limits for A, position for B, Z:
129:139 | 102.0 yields 0.027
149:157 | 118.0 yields 0.015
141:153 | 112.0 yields 0.020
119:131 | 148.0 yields 0.017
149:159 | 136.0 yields 0.024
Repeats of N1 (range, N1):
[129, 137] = 236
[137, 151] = 236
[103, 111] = 230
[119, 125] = 229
